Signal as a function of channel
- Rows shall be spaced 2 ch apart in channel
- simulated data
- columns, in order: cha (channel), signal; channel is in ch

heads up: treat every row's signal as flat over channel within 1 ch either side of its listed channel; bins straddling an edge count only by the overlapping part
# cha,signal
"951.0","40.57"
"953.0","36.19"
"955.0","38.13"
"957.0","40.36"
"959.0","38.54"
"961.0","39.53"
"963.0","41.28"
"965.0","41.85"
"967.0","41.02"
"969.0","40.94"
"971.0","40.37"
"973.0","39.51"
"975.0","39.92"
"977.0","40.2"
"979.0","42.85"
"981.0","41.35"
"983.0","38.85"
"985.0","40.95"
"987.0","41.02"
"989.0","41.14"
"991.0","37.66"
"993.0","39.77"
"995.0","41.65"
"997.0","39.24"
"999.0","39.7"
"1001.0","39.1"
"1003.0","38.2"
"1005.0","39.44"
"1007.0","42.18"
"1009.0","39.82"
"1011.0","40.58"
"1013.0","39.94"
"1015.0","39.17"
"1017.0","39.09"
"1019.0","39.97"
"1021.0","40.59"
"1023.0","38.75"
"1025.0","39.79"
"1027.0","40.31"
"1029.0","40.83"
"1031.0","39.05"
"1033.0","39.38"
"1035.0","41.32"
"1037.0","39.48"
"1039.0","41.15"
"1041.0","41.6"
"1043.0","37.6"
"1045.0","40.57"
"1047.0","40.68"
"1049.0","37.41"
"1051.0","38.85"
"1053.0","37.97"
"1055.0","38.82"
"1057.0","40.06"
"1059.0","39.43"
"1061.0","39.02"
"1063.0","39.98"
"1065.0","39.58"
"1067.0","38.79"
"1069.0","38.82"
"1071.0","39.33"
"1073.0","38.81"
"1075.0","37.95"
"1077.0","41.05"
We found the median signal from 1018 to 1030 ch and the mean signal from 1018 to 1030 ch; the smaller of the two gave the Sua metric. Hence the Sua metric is 40.0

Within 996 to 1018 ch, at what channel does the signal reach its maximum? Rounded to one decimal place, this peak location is 1007.0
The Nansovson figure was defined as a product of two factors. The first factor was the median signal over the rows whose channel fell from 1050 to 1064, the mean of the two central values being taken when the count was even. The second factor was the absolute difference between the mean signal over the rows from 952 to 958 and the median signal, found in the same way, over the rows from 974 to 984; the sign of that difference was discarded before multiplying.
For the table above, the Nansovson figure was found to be 77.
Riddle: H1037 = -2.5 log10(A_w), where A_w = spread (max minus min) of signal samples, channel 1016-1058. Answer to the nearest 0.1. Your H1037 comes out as -1.6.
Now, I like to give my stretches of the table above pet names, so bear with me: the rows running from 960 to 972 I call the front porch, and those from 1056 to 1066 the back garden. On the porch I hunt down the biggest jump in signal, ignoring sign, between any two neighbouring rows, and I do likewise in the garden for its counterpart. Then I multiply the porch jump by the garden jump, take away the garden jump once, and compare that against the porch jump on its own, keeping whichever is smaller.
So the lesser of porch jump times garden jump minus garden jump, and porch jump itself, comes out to 0.7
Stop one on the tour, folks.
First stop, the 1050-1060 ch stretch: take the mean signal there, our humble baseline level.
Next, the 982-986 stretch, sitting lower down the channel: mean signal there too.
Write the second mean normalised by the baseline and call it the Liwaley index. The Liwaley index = 1.02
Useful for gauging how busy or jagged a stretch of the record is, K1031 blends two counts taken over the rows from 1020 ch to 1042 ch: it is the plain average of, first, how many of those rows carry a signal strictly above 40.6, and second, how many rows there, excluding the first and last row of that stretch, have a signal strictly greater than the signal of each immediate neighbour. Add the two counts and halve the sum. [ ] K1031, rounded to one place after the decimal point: 3.0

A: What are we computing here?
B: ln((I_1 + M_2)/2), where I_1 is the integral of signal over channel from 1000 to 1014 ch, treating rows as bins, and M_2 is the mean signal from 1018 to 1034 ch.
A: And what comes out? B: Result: 5.70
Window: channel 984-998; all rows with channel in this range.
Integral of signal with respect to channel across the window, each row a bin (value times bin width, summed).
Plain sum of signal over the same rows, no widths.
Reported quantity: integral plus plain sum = 844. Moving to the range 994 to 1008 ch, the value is 839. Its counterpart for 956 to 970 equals 851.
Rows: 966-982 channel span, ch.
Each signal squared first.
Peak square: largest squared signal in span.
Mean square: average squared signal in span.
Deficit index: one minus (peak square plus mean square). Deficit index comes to -3498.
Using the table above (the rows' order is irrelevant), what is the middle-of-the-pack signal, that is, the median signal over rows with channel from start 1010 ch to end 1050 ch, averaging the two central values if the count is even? 40.0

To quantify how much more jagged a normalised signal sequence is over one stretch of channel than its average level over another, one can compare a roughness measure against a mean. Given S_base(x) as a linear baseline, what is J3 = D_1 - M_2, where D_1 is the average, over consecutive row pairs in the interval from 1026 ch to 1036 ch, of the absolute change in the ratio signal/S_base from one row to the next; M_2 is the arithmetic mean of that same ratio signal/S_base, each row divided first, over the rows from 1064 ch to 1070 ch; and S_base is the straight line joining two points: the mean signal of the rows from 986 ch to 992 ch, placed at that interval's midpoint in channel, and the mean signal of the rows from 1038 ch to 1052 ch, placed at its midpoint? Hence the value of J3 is -0.958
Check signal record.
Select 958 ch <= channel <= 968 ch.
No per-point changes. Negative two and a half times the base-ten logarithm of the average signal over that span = -4.017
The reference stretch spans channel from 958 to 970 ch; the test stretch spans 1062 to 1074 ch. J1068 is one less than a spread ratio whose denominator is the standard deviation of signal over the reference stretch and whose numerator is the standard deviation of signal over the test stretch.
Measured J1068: -0.60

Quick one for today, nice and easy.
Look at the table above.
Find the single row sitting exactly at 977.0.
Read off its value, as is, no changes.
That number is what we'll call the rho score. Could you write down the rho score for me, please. 40.2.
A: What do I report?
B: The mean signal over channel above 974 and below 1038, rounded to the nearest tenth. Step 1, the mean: 40.0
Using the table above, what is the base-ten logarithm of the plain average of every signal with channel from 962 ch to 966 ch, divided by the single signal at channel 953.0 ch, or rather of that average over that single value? 0.060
